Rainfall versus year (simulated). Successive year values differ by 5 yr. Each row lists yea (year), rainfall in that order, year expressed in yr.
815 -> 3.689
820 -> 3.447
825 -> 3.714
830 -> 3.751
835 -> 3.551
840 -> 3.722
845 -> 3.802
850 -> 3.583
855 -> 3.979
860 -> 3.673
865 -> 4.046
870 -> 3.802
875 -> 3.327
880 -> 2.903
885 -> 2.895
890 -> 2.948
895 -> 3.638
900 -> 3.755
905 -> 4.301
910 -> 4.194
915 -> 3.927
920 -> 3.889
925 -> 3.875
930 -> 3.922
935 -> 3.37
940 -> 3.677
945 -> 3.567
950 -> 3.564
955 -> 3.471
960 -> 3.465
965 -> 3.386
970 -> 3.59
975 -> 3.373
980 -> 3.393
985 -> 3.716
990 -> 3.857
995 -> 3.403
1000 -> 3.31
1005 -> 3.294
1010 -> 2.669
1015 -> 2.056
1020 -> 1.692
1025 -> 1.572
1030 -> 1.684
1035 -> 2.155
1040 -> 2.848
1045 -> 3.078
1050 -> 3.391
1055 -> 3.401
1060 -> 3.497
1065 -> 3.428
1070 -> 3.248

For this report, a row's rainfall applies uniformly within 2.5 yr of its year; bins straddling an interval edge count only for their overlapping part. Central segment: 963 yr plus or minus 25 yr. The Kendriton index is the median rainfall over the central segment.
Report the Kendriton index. 3.5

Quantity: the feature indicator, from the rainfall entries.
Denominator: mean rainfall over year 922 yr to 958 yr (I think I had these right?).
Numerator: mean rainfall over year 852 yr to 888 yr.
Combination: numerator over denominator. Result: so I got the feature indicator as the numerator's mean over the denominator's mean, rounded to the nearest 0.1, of 1.0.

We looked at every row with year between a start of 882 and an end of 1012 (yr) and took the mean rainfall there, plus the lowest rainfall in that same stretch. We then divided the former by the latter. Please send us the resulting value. 1.3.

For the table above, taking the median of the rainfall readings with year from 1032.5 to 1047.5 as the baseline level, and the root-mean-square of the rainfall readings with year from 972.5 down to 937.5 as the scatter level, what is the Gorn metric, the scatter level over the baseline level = 1.24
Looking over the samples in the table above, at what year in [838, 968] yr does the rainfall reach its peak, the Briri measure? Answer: 905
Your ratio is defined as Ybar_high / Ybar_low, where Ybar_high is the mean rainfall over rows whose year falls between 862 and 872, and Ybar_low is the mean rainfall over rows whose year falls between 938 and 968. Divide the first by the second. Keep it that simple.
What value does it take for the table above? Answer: 1.11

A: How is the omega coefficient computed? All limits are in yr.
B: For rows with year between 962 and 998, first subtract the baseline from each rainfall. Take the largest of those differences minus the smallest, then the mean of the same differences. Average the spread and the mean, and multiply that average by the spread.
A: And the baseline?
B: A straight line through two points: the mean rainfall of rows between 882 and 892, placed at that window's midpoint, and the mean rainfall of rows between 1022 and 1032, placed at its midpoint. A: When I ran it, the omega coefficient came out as 0.76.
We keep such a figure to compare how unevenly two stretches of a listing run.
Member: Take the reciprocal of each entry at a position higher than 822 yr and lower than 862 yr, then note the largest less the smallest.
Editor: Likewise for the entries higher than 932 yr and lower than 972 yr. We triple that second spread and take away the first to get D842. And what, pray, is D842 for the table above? 0.04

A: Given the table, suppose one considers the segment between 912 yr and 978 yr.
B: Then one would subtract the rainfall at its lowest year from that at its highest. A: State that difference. -0.6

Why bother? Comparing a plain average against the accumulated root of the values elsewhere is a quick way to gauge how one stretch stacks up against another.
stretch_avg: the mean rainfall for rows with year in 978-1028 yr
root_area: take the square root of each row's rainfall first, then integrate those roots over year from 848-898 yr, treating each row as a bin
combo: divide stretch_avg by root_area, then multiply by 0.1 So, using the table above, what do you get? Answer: 0.0031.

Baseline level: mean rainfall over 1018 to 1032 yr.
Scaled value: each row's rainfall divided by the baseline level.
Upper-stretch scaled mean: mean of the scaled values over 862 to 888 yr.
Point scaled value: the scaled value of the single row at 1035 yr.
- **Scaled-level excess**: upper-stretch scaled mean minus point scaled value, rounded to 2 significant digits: 0.75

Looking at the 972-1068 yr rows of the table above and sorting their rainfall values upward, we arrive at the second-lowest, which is 1.684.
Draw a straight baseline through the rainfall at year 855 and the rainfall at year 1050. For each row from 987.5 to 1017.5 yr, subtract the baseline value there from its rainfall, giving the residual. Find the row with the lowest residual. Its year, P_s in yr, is 1015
